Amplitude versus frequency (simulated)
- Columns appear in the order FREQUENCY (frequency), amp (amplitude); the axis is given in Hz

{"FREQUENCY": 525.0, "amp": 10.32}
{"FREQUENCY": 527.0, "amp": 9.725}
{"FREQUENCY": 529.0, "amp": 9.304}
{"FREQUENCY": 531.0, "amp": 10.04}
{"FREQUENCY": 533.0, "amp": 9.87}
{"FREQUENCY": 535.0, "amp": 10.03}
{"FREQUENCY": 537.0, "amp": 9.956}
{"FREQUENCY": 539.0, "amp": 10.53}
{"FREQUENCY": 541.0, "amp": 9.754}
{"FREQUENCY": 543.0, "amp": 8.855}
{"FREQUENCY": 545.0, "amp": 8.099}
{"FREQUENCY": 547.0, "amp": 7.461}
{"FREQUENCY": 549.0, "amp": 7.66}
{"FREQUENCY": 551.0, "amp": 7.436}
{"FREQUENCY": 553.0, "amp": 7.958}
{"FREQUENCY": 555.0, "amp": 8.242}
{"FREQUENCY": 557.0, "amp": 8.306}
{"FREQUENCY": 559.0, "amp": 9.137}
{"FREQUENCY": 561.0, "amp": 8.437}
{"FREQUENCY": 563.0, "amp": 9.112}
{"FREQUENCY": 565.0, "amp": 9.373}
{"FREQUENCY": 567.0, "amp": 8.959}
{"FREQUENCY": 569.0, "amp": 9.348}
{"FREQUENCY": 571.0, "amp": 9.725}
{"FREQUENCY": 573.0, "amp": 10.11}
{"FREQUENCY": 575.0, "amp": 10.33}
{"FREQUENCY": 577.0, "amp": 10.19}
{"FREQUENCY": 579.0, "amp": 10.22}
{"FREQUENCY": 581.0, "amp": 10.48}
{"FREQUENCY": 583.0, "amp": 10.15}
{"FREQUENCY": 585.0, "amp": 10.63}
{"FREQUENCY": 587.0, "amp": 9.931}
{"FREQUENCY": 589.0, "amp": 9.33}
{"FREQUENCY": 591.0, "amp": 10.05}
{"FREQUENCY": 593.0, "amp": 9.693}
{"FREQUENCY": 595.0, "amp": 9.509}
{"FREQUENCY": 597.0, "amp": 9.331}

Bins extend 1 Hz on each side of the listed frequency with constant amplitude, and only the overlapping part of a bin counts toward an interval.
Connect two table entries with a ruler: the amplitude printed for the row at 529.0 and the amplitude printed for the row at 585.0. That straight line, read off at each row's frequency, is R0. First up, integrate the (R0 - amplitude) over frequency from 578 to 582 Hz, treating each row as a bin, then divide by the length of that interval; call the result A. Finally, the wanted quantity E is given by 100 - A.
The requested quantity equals 99.8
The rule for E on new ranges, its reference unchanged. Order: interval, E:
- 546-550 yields 97.8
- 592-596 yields 98.8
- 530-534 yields 100.6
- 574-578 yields 99.8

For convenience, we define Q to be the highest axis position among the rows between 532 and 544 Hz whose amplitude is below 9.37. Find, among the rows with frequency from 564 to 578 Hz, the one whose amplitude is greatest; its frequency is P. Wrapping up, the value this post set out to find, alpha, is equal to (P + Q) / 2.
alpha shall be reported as 559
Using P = 575.0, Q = 543.0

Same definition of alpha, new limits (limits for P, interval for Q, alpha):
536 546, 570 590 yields 564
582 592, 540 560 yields 572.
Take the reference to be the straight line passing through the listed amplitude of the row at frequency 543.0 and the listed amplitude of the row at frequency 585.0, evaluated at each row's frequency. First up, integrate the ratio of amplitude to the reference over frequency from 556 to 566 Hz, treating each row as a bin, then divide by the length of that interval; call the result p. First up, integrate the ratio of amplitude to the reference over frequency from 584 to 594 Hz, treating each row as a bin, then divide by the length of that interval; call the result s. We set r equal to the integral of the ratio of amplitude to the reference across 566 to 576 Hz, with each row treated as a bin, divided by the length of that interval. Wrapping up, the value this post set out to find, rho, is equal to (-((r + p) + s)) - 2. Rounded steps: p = 0.92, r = 0.97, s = 0.92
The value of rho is -4.81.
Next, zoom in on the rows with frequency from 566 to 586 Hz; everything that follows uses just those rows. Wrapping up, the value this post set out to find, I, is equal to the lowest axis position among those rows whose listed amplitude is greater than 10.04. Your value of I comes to 573.0 Hz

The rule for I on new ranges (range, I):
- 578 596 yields 579.0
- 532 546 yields 539.0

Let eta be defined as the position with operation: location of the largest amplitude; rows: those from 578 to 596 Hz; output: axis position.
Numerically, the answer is 585.0 Hz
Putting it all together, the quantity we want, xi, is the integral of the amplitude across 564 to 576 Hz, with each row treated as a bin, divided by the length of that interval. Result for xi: 9.6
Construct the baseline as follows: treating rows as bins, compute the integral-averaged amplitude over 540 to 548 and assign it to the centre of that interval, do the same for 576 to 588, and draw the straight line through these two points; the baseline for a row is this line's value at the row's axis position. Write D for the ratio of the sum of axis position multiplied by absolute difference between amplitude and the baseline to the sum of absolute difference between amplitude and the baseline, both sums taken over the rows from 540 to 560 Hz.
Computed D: 549.2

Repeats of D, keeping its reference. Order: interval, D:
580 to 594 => 589.1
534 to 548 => 539.6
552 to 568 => 558.5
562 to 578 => 569.5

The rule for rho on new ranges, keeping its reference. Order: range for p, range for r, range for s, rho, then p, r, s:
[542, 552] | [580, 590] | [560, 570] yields -4.75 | 0.88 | 0.95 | 0.92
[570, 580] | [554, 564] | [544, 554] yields -4.75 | 0.99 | 0.91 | 0.85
